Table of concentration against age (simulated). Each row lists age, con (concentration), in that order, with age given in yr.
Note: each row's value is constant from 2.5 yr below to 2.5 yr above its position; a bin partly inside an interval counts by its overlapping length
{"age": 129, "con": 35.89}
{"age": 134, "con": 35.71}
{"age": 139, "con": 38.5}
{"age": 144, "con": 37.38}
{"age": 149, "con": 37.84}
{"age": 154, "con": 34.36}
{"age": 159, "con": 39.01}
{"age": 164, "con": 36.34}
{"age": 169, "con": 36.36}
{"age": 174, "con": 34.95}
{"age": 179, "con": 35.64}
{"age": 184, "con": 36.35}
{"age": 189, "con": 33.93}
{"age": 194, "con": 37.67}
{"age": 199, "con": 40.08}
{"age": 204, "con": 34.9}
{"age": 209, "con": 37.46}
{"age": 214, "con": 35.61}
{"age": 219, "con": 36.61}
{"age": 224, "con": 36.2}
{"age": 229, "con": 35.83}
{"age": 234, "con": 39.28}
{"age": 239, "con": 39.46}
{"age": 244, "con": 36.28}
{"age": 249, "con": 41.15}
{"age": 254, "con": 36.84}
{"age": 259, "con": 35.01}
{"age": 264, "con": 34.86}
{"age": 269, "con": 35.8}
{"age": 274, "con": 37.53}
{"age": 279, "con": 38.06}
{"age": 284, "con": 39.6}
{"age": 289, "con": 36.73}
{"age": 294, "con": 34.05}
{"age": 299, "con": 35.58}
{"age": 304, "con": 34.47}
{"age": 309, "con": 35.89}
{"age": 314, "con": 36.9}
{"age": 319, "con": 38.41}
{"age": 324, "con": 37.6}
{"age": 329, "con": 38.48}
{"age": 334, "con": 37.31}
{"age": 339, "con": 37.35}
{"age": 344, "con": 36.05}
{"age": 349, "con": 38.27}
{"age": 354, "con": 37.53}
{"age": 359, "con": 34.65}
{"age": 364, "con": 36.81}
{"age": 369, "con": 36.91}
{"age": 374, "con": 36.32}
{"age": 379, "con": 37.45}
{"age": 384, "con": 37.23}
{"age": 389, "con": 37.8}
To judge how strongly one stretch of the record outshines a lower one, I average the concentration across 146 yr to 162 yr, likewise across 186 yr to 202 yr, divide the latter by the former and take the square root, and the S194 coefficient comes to 1.00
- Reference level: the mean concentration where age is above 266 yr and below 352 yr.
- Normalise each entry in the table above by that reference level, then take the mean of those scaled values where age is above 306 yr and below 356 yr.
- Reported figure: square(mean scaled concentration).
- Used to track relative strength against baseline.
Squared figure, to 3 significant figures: 1.02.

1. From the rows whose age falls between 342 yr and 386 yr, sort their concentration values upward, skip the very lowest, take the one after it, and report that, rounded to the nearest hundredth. 36.05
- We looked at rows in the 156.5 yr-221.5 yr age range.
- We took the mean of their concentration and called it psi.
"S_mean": 36.5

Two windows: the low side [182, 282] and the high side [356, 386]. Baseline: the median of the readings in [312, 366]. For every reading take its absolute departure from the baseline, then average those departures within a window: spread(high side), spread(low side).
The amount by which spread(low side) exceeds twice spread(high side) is -0.05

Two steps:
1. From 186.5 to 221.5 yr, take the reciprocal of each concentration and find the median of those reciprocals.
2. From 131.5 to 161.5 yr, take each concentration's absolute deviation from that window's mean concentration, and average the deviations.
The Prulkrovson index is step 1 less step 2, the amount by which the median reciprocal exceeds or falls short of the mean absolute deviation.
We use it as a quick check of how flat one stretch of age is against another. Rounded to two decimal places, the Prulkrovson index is -1.37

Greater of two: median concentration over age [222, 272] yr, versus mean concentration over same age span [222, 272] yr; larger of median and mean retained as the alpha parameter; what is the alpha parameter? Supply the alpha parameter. 37.1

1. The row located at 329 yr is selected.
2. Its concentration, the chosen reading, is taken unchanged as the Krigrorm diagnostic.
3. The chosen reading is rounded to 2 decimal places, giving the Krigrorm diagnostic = 38.48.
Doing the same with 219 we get 36.61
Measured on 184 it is 36.35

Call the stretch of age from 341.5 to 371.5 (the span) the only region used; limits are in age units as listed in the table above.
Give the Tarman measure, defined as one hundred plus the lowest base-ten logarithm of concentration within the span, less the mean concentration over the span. 64.8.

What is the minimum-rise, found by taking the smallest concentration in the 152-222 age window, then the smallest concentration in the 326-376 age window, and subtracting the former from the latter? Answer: 0.72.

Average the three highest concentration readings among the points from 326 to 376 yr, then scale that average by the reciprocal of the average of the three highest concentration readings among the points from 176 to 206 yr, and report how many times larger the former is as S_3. 1.00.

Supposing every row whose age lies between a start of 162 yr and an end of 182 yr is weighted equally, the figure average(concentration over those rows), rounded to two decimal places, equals 35.82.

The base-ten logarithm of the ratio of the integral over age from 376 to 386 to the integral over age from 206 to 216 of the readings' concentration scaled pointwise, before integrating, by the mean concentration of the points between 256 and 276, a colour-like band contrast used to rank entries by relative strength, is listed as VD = 0.009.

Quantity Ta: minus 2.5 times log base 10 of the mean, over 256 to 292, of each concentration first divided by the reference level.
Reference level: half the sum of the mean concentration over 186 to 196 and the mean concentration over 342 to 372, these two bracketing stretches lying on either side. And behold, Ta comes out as -0.016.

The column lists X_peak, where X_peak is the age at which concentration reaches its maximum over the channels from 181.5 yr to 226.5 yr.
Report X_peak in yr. 199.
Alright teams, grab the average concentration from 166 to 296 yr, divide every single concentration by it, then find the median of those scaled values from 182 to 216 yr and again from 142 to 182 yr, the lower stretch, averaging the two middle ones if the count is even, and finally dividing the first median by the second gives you 1.00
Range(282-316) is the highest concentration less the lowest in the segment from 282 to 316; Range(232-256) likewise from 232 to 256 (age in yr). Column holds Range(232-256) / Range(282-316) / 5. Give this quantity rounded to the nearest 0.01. 0.18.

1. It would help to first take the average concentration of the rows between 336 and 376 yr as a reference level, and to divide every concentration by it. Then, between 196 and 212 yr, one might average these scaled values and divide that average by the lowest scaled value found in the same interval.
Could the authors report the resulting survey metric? 1.07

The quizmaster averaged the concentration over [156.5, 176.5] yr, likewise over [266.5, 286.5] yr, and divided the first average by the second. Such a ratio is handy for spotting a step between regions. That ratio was 0.97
